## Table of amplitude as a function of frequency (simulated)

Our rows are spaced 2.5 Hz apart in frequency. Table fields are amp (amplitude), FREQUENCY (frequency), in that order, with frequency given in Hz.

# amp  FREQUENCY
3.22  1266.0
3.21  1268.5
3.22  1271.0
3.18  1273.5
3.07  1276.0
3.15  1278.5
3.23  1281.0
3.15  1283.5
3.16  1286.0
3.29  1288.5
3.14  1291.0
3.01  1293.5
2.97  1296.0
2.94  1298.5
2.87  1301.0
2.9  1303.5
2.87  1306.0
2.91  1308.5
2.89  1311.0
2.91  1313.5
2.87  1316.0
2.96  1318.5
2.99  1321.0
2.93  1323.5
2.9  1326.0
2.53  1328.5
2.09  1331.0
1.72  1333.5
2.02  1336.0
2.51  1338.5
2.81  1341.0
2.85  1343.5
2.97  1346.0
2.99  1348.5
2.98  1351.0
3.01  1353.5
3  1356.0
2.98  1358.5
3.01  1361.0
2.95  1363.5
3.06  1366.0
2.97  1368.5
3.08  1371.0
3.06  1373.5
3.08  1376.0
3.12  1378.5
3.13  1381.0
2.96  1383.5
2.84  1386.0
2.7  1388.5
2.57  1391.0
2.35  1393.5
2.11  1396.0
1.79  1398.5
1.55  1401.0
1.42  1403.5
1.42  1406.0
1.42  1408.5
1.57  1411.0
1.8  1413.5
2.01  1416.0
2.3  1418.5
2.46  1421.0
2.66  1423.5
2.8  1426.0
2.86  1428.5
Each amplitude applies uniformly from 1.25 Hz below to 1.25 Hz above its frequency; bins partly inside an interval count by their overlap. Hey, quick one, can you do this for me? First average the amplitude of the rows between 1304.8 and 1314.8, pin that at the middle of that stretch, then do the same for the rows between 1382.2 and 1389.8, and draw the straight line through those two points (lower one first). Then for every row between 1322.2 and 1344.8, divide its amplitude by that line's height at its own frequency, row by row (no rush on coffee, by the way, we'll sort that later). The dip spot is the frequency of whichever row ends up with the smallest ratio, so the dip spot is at 1333.5 Hz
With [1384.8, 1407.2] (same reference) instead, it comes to 1403.5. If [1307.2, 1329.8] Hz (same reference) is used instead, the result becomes 1328.5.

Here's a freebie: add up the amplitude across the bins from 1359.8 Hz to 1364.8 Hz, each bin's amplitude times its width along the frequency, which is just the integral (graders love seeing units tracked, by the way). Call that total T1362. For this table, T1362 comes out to 14.9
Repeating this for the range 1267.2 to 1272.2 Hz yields 16.1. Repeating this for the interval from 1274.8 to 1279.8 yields 15.6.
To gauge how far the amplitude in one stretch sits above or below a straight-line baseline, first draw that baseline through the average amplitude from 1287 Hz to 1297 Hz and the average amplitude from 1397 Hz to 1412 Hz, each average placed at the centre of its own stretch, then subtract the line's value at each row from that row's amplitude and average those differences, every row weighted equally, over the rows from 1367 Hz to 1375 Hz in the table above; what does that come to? 1.0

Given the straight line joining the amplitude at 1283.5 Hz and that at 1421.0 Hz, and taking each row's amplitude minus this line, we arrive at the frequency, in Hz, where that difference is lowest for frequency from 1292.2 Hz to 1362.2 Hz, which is 1333.5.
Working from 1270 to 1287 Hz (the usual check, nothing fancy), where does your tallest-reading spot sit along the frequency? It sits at 1281.0 Hz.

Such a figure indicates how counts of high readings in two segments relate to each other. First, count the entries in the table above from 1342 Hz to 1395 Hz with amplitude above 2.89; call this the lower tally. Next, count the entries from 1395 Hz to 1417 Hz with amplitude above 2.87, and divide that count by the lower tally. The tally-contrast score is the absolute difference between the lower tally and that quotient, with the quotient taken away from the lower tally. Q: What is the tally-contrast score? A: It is 16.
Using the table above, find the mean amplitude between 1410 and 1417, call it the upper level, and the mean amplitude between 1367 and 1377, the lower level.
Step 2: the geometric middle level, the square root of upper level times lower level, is 2.34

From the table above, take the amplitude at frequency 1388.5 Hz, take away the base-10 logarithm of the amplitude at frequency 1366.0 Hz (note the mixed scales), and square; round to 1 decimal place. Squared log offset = 4.9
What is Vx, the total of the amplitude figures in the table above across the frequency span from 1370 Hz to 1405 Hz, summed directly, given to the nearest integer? 36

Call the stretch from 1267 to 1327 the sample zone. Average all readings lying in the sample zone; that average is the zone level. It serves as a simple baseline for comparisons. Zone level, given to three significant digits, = 3.03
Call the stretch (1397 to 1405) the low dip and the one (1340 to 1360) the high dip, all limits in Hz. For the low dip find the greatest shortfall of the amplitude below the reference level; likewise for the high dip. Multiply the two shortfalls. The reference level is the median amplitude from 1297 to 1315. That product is 0.13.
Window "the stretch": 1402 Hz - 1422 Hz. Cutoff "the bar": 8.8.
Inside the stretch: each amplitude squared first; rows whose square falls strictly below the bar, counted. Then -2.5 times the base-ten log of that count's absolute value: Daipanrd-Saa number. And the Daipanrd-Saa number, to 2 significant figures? -2.3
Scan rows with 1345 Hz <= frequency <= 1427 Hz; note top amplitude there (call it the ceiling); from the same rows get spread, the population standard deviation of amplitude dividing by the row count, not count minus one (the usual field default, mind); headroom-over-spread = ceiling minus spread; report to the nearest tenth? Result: 2.5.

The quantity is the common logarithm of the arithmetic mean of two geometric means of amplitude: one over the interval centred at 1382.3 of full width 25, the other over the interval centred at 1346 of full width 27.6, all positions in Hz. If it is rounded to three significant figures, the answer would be 0.443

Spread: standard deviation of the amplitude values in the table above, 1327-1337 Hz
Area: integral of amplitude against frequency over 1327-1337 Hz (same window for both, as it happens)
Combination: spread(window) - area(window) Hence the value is -21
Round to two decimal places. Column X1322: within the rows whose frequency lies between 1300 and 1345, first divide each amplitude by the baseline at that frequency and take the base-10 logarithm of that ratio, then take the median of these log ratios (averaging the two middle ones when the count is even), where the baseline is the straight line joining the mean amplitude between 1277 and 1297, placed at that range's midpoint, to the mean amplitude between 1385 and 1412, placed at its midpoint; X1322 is 0.00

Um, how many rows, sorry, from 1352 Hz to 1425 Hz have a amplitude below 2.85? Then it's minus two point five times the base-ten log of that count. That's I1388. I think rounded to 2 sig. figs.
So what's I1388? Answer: -3.0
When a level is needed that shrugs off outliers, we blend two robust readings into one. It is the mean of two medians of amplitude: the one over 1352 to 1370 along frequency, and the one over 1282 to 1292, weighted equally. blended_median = 3.08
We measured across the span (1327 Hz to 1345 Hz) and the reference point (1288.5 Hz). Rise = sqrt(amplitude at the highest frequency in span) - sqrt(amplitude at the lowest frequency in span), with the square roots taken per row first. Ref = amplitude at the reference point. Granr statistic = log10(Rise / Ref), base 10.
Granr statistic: -1.5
